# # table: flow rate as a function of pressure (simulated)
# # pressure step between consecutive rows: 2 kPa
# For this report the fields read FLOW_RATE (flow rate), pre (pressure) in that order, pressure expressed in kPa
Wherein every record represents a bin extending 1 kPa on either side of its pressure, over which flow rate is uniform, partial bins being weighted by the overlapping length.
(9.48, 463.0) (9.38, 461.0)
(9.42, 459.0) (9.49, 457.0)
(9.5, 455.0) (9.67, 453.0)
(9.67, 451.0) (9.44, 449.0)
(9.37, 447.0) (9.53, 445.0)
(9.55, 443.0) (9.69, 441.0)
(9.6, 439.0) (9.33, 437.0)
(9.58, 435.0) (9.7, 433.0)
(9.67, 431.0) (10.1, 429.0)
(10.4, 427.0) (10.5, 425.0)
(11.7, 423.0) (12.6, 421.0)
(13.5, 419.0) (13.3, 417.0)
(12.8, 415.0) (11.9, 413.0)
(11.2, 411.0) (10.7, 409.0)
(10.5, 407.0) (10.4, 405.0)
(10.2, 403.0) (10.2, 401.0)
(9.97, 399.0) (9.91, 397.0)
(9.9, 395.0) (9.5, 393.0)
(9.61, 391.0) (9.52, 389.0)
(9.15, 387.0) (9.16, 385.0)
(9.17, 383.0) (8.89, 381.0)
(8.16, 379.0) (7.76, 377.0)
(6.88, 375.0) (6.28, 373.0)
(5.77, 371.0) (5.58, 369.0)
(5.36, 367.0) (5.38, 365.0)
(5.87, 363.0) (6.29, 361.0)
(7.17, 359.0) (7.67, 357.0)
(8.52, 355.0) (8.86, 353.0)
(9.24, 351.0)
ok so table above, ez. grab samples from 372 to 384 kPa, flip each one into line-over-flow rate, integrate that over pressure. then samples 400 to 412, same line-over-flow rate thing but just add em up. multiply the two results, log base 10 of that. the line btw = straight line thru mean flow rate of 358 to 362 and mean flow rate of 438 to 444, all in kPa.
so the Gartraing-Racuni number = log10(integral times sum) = 1.74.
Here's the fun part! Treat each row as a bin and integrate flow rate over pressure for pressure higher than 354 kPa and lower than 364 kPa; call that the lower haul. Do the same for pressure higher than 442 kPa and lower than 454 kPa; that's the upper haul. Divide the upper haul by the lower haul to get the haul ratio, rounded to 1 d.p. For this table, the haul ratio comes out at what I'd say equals 1.6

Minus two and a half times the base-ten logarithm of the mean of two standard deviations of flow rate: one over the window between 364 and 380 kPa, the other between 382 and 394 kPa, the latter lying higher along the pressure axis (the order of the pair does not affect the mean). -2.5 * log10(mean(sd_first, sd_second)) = 0.5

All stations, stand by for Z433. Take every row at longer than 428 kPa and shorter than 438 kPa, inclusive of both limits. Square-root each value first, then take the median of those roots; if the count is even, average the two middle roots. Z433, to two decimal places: 3.11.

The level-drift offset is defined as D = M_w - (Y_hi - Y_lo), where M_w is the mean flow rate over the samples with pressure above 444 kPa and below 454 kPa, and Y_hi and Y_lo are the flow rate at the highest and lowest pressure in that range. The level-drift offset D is 9.4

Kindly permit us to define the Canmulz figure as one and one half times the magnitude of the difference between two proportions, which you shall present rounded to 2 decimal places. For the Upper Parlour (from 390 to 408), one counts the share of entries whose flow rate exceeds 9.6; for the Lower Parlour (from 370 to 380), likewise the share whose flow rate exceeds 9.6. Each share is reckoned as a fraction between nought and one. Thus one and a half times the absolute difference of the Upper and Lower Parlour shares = 1.33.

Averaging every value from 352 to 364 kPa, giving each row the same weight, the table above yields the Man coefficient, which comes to 7.4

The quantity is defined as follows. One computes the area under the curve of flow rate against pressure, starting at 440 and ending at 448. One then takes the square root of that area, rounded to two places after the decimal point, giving 8.73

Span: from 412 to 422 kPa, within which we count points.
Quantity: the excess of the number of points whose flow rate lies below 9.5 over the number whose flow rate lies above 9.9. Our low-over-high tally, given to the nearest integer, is -5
